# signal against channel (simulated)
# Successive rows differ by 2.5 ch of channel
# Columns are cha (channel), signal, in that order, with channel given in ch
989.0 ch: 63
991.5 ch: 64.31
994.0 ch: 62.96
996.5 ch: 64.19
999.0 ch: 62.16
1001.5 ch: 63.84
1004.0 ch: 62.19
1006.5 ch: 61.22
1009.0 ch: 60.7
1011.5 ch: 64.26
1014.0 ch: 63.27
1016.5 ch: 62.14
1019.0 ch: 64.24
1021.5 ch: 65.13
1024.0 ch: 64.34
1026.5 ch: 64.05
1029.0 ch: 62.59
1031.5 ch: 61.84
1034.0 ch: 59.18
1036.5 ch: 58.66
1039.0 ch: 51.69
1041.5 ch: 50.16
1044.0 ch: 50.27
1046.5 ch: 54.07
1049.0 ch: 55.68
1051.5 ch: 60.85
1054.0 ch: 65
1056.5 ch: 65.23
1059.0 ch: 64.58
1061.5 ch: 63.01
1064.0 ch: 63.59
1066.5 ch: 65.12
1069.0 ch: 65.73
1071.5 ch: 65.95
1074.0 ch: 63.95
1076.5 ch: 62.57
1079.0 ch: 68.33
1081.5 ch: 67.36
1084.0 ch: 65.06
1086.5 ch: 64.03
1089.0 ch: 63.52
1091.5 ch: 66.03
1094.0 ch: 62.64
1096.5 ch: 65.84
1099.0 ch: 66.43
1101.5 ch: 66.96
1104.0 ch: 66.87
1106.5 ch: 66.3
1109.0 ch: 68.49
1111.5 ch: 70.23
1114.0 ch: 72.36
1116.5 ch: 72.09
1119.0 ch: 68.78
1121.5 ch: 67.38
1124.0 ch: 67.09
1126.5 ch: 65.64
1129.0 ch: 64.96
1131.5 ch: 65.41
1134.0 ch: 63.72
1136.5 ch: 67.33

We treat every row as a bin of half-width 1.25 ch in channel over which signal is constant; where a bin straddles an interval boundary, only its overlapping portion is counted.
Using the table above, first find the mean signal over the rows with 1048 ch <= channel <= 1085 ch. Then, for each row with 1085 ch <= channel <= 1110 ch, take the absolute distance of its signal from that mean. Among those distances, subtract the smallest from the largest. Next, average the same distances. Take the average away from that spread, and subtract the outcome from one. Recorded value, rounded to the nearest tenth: -1.2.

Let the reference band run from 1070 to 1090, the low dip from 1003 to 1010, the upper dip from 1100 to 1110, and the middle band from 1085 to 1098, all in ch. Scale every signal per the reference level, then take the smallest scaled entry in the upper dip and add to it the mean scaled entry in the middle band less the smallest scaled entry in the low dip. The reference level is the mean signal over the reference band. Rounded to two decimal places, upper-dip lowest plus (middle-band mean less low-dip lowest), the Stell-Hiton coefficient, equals 1.08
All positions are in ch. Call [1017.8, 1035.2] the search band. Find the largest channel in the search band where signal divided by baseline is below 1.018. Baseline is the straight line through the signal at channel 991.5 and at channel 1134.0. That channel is 1034.0 ch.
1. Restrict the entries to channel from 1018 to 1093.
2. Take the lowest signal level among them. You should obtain 50.16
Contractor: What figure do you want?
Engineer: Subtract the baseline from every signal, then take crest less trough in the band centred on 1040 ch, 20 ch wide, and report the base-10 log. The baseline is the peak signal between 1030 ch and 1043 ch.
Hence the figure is 1.1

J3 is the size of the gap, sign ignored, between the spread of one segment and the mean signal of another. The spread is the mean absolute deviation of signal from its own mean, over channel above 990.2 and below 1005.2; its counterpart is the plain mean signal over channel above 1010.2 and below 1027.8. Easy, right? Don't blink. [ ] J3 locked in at 63.1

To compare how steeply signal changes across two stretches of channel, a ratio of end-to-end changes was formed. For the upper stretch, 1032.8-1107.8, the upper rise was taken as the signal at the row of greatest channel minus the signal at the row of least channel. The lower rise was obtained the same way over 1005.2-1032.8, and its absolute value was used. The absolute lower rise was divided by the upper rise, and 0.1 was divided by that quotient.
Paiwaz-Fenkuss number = 1.1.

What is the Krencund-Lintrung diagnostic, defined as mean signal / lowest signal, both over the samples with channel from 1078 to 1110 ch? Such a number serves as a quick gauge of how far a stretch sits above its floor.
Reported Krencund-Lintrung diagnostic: 1.053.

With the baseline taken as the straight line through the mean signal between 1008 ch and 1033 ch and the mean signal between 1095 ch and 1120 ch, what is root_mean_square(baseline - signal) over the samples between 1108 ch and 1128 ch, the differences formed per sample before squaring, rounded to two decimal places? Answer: 2.48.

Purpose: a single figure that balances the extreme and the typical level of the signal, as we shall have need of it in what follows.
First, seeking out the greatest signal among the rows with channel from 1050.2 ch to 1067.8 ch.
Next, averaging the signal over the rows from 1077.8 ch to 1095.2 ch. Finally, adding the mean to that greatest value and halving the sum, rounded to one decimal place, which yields 65.3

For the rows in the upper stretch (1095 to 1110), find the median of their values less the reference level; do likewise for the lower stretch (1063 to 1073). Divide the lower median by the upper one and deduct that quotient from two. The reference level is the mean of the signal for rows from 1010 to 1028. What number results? 1.4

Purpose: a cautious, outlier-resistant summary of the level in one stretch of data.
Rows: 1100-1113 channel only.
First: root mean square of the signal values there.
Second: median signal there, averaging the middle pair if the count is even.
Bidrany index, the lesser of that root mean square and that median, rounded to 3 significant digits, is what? 67.0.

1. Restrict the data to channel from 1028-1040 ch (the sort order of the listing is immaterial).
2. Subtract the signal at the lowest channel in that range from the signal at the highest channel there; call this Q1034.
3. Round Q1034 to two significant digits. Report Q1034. -11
